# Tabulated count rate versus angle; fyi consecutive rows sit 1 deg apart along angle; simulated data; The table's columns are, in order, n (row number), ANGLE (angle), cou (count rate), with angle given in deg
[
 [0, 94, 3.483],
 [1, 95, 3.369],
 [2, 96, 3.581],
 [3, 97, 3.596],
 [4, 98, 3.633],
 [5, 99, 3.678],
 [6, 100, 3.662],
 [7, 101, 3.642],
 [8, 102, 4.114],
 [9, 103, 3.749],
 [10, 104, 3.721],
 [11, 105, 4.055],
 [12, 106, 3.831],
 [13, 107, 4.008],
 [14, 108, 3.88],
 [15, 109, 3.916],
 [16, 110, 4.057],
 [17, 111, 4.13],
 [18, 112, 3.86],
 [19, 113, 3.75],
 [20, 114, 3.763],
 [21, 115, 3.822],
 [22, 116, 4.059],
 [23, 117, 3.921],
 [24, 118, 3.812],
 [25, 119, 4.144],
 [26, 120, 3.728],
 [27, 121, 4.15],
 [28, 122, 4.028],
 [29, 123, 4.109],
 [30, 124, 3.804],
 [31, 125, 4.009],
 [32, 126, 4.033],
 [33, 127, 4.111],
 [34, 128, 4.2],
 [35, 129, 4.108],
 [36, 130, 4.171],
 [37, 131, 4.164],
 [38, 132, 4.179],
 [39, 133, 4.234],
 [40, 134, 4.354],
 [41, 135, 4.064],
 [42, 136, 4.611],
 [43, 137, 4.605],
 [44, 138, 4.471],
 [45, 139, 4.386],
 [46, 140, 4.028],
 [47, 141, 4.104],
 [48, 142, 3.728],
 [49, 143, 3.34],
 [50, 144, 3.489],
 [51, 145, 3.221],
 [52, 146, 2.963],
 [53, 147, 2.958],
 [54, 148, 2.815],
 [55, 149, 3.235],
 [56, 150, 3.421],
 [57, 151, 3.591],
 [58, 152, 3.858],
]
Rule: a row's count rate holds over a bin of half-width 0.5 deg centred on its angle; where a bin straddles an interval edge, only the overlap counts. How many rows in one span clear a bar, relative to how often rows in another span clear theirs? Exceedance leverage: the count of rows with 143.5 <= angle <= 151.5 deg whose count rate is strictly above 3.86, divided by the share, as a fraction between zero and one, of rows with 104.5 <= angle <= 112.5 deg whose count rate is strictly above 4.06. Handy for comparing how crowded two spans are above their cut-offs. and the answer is 0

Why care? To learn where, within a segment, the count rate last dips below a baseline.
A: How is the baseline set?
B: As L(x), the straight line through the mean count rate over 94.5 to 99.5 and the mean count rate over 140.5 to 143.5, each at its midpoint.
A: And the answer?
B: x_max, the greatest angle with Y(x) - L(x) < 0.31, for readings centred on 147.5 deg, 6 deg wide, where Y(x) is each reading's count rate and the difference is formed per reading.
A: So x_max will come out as 150 deg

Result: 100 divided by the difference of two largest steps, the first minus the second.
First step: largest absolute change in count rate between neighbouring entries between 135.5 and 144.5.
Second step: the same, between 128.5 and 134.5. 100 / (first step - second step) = 373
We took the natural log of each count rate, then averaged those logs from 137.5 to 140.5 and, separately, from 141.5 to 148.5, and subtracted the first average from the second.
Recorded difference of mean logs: -0.29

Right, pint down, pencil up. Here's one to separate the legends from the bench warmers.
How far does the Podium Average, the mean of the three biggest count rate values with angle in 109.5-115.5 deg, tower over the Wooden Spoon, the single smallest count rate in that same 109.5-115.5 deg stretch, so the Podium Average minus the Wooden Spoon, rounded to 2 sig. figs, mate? 0.27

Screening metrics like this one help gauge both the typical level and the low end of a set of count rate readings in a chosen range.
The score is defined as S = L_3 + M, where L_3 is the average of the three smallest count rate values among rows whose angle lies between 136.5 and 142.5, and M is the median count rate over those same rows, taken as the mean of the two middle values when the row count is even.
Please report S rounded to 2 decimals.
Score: 8.20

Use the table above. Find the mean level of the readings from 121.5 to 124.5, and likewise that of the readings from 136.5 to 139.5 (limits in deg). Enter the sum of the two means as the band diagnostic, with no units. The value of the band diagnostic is 8.5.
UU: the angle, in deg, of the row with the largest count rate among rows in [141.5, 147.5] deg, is 142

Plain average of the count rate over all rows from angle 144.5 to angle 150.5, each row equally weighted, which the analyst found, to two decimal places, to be 3.10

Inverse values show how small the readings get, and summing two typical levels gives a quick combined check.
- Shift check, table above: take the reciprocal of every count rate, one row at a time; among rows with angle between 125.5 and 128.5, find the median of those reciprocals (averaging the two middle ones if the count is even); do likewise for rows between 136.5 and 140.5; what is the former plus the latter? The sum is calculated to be 0.47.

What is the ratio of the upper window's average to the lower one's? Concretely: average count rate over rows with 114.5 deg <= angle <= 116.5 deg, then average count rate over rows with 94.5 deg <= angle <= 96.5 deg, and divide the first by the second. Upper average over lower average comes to 1.13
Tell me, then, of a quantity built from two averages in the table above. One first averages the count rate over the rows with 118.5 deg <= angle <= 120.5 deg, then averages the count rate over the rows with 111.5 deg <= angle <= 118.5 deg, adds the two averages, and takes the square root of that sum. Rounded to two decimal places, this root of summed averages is 2.79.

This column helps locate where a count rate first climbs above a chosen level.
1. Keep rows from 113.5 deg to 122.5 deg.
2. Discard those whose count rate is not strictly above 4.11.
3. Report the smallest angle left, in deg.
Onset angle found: 119 deg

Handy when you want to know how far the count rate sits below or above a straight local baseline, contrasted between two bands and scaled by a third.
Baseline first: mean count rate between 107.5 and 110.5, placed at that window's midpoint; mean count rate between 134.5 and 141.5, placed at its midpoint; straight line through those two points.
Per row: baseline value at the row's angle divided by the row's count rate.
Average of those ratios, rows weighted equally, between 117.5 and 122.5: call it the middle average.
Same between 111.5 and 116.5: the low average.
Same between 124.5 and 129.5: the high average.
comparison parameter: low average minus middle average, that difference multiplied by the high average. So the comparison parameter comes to 0.012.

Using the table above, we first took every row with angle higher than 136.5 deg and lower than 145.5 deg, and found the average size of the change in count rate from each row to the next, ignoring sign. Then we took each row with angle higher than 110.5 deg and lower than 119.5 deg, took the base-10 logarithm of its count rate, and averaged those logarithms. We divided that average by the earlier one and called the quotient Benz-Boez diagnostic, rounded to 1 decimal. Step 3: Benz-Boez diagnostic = 2.6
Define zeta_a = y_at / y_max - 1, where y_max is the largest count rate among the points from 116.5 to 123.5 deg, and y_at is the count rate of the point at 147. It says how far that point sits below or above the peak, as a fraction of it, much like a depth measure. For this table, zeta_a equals -0.29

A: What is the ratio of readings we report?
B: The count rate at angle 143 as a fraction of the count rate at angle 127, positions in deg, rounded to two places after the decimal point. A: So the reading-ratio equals 0.81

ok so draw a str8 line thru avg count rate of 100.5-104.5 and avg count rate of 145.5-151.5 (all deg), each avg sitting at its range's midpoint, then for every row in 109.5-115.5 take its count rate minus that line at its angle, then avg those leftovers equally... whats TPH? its 0.2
